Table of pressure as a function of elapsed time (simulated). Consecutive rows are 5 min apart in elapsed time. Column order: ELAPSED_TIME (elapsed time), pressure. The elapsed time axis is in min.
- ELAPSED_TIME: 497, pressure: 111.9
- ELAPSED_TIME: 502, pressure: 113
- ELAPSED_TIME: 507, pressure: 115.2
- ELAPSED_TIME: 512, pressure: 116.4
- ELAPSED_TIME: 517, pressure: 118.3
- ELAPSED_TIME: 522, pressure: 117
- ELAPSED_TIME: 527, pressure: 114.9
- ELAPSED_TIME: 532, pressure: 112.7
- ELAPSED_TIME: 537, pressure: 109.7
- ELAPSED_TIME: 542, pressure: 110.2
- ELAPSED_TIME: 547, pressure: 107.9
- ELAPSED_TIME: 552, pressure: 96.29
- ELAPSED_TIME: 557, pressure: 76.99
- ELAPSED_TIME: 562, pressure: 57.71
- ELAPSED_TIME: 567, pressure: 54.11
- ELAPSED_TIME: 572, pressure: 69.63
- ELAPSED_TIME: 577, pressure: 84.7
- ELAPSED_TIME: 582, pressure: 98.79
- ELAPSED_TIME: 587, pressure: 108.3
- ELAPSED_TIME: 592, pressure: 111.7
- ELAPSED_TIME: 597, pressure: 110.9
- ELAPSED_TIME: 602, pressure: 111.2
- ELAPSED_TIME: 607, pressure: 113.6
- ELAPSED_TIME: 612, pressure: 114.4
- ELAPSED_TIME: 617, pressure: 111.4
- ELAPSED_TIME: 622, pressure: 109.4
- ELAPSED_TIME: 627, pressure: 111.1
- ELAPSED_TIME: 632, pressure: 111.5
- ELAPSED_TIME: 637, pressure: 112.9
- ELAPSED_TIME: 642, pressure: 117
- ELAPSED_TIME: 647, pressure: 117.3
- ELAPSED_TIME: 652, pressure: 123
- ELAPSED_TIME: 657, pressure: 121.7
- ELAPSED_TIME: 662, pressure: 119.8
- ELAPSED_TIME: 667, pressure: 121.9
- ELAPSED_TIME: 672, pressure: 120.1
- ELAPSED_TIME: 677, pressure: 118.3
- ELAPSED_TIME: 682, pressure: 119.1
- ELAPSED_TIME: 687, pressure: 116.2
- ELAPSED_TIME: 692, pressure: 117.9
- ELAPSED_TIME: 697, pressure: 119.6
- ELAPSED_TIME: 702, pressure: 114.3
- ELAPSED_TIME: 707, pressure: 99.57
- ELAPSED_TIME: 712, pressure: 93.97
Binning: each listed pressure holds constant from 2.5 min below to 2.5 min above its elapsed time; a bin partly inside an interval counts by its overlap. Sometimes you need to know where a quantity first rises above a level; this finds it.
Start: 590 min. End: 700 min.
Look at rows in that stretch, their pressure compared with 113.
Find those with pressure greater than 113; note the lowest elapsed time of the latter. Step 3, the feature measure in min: 607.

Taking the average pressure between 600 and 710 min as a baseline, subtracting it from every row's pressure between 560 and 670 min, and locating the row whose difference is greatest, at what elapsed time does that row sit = 652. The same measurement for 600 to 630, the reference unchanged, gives 612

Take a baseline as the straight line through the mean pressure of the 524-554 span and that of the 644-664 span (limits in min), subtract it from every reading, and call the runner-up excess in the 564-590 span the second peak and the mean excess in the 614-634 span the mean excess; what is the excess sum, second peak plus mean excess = -21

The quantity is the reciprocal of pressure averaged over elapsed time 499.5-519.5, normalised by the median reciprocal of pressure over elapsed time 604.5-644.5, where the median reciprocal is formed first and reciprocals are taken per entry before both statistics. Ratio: 0.97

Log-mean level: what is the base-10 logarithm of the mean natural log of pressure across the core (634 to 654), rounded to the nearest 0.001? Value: 0.678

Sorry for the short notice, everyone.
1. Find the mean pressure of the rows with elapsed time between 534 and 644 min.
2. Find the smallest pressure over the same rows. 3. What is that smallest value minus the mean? -46.3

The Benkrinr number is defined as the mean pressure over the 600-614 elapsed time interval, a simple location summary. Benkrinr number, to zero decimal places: 113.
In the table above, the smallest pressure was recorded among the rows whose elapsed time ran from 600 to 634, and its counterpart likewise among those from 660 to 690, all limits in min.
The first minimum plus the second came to 226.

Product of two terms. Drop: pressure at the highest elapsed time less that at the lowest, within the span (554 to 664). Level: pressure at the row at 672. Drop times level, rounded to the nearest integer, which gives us 5141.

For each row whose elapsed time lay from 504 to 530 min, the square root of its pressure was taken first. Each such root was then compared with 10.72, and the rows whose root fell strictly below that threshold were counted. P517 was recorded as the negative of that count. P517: -1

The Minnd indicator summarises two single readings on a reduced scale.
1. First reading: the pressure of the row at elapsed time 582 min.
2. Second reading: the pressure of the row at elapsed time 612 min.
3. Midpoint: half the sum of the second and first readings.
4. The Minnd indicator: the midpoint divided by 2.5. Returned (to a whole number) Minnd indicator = 43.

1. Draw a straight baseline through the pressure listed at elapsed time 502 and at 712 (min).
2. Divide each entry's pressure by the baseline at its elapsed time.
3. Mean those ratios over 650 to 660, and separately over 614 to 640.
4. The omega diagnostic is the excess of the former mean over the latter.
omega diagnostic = 0.14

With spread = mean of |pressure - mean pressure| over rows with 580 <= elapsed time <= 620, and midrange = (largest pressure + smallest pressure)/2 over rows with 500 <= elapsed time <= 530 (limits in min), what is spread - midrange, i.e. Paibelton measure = -112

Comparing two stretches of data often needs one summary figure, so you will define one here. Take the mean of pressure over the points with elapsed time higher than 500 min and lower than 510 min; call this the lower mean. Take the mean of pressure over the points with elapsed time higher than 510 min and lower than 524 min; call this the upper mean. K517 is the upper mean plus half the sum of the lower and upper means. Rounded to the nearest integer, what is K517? 233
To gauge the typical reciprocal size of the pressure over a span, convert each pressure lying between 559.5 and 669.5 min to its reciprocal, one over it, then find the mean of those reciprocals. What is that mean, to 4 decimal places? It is 0.0100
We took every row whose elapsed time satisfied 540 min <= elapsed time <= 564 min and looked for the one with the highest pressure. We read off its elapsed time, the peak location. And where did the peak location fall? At 542 min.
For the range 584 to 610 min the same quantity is 607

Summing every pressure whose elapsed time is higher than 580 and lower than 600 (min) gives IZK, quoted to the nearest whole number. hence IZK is 430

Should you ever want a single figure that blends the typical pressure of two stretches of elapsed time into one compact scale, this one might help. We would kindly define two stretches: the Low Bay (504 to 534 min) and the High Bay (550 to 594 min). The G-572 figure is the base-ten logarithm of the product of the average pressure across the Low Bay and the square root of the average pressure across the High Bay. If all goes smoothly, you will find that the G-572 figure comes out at 3.03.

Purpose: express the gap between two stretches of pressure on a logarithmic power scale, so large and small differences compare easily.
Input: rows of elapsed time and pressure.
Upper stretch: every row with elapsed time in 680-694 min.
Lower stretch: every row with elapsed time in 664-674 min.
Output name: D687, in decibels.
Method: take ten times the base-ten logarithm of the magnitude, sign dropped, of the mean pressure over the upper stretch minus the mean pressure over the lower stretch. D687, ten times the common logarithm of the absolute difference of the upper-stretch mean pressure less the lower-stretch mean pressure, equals 5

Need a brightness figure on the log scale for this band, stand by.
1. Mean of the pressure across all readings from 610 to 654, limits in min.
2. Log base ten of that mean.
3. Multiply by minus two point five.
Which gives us -5.14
